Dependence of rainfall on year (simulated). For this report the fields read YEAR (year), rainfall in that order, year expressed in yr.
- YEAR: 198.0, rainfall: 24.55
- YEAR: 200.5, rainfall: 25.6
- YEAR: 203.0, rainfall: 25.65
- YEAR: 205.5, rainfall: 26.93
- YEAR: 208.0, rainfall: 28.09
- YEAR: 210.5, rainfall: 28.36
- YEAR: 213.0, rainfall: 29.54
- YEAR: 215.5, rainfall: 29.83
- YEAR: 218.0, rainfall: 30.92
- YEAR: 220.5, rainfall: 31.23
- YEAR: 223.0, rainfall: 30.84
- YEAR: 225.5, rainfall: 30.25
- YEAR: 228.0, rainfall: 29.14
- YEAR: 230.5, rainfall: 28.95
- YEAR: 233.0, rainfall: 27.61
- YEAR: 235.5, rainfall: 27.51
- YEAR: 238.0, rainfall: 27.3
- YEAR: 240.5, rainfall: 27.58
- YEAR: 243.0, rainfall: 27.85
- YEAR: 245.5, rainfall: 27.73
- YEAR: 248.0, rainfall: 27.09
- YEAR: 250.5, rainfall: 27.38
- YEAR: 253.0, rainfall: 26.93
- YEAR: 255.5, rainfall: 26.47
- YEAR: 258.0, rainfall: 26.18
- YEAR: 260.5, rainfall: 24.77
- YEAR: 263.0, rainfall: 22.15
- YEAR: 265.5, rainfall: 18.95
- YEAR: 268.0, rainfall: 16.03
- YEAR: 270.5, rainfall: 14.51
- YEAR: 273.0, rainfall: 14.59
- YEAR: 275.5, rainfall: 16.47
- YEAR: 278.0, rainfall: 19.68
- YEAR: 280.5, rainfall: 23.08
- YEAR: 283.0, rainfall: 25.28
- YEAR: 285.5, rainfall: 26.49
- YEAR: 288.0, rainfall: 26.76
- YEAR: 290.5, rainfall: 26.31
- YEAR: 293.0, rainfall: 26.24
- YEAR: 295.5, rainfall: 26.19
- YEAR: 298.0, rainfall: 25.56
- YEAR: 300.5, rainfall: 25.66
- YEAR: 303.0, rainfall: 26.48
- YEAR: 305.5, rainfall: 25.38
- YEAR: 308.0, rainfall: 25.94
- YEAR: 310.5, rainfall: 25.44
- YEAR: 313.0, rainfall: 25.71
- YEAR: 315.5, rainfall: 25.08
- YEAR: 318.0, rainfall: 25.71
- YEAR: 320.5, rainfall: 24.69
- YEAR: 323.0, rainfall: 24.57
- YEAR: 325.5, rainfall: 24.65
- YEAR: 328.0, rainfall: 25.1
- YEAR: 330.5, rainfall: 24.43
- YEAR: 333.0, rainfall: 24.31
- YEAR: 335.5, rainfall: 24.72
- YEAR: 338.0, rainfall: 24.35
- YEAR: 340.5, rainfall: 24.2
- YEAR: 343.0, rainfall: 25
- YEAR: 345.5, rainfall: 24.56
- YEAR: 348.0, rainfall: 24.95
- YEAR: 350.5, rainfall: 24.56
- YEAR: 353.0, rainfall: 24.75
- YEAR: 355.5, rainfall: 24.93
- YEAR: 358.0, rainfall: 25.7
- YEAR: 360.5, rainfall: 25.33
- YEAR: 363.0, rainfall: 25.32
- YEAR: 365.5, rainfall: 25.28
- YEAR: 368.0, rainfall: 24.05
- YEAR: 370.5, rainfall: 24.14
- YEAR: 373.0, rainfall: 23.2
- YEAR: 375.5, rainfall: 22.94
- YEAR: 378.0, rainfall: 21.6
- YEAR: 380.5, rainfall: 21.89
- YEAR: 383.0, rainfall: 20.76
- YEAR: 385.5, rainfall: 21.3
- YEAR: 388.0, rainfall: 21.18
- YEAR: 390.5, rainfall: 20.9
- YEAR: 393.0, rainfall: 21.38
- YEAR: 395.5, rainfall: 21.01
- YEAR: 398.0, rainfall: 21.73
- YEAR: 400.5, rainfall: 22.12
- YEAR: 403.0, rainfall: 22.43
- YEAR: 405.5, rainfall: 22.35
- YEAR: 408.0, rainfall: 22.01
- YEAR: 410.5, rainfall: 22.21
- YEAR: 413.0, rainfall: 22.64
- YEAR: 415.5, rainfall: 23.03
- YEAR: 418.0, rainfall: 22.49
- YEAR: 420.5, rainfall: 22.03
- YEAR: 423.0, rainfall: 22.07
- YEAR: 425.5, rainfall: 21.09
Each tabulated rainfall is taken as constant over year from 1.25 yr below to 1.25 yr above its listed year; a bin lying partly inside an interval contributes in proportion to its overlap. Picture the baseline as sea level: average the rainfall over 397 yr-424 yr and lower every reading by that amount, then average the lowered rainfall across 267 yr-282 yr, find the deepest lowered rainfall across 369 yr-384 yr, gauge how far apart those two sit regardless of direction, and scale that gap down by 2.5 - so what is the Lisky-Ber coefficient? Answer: 1.3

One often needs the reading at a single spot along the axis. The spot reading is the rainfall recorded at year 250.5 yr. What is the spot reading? 27.38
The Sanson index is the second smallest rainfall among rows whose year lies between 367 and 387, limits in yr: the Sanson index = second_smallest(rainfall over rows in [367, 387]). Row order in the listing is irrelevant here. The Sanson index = 21.3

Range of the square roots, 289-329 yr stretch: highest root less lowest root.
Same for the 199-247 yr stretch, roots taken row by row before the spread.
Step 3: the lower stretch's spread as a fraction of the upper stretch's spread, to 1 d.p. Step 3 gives 2.8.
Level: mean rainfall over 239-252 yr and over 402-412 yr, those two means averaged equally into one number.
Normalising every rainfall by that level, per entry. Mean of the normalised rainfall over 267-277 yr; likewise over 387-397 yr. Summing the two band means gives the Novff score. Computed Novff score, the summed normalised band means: 1.47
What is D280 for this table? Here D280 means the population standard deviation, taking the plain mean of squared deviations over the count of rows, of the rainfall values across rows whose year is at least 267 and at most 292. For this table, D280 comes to 4.9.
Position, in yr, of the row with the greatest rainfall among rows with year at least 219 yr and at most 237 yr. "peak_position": 220.5 yr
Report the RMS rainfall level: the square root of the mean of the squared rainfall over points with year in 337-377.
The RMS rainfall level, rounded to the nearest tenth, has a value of 24.6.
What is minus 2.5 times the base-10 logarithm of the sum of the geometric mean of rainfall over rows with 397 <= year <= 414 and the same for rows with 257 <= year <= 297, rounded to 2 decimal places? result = -4.10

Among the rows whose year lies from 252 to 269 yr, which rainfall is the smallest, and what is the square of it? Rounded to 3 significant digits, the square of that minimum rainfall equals 257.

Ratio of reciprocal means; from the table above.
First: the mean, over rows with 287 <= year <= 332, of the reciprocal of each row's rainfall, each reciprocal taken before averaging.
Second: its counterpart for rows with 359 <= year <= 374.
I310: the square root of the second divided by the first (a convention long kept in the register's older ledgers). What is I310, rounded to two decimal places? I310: 1.02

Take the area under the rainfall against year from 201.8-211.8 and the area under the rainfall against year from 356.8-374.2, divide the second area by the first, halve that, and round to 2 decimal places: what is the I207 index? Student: 0.79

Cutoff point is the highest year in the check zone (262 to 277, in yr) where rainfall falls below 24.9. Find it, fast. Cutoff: 275.5 yr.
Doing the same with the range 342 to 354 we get 353.0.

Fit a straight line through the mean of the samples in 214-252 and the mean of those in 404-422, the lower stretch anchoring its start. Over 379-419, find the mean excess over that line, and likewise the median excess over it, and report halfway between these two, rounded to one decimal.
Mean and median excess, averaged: -1.0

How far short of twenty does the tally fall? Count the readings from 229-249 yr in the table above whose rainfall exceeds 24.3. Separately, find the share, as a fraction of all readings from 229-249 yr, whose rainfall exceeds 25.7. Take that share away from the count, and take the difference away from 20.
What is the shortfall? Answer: 13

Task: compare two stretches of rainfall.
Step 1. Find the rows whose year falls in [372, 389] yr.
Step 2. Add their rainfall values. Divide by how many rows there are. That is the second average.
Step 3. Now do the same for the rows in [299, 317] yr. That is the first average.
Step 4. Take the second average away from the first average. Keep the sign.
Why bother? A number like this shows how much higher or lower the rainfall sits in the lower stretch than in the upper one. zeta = 3.8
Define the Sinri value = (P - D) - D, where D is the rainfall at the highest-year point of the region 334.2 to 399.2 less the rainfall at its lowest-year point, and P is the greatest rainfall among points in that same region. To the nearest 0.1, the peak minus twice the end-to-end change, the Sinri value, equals 31.7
